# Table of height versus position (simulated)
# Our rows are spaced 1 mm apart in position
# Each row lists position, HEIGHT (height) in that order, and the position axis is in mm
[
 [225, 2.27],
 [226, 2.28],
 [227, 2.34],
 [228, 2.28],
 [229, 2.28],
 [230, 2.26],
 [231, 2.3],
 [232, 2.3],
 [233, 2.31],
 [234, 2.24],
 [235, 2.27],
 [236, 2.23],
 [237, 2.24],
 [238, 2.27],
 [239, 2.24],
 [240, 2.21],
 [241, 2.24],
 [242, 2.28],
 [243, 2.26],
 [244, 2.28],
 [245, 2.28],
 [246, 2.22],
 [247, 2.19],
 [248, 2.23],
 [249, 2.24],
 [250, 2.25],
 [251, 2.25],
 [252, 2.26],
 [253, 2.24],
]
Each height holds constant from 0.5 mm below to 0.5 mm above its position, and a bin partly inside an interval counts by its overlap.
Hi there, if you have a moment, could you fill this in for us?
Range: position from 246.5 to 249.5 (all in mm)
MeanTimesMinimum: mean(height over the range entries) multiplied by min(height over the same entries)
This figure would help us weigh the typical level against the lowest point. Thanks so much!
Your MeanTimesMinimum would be 4.86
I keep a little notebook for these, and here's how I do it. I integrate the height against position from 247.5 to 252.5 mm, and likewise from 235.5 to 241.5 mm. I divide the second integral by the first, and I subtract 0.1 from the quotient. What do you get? 1.1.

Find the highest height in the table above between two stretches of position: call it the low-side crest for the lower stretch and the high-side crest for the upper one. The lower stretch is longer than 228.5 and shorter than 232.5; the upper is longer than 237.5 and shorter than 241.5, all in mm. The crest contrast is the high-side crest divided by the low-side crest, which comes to 0.99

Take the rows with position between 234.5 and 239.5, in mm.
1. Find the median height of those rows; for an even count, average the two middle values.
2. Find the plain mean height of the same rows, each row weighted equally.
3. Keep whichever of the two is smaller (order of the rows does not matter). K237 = 2.24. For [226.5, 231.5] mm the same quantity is 2.28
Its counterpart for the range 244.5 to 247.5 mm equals 2.22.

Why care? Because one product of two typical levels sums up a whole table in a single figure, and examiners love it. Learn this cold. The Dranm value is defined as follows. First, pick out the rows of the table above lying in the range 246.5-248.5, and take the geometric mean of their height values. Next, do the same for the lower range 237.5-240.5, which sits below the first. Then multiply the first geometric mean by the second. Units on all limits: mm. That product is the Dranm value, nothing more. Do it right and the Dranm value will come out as 4.95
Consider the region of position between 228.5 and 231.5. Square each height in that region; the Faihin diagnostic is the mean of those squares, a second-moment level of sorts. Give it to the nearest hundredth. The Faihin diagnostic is 5.20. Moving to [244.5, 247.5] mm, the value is 4.97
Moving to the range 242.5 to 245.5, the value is 5.17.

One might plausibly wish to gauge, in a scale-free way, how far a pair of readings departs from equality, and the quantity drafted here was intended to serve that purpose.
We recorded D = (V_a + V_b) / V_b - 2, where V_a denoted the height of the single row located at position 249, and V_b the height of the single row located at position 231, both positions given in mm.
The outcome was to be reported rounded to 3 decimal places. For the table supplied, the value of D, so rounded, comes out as -0.026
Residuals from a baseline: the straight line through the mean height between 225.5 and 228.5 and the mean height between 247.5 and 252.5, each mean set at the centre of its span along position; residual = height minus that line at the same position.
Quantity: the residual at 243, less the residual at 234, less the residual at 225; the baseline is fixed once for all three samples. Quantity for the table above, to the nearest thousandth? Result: 0.076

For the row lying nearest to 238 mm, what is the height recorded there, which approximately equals 2.27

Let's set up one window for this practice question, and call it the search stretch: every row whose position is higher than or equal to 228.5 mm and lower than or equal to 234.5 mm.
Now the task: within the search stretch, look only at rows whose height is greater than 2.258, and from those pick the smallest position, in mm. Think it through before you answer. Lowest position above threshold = 229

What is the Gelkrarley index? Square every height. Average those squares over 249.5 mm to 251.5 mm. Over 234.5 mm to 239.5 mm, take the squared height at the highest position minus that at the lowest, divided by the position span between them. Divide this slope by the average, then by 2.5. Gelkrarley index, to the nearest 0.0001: -0.0027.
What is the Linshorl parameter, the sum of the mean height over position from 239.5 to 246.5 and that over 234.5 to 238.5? 4.51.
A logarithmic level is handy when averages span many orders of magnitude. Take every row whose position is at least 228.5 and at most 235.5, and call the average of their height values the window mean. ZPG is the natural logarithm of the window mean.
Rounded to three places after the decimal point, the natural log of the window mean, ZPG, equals 0.824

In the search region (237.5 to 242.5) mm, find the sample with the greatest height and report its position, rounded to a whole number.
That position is 242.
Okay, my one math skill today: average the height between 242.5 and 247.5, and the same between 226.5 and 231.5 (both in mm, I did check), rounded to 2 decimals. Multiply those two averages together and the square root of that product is 2.27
